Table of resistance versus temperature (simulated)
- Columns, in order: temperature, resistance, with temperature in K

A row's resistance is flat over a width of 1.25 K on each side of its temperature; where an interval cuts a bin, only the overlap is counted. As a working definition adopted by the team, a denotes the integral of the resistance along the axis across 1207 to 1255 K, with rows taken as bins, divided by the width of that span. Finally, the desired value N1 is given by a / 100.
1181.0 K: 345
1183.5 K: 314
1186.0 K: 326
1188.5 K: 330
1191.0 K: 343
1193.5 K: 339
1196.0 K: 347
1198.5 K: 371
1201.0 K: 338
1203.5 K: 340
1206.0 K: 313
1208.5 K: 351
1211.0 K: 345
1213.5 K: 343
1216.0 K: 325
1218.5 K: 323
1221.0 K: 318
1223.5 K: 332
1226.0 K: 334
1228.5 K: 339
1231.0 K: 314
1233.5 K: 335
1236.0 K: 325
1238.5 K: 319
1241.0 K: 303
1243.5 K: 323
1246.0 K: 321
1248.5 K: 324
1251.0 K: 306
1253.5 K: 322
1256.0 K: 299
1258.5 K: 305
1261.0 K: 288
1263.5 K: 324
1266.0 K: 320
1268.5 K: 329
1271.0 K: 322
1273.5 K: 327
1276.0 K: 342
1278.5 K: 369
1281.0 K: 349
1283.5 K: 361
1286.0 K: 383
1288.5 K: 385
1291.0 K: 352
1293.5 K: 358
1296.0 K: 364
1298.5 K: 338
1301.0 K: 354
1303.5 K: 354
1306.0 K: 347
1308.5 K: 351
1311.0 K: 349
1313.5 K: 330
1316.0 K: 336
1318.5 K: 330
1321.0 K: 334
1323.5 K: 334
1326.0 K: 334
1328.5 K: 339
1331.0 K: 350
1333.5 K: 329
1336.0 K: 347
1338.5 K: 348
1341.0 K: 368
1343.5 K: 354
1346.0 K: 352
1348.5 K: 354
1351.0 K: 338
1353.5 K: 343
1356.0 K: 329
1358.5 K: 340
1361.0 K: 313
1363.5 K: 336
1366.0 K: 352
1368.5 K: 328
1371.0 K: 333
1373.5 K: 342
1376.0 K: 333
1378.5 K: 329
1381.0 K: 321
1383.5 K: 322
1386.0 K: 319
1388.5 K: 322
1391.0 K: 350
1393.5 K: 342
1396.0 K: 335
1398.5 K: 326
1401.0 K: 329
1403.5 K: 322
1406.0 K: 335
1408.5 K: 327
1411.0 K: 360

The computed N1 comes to 3.26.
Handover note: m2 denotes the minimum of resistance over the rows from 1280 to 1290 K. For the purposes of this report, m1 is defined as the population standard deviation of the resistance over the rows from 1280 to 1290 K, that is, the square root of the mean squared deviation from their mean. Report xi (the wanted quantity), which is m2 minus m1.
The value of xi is 334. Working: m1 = 15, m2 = 349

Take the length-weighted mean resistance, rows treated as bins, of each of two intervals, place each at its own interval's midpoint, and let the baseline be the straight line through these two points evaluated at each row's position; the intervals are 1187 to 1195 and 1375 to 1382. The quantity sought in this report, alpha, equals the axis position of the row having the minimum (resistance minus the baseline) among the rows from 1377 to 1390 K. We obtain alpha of 1386.0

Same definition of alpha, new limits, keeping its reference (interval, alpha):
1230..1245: 1241.0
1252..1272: 1261.0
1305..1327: 1313.5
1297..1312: 1298.5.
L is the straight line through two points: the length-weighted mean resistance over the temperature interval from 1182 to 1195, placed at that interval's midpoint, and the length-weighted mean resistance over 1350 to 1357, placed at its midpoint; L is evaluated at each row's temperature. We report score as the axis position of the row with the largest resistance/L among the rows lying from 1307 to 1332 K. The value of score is 1308.5 K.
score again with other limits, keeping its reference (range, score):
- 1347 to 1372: 1348.5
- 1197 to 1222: 1198.5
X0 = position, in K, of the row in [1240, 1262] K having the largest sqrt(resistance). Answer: 1248.5 K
